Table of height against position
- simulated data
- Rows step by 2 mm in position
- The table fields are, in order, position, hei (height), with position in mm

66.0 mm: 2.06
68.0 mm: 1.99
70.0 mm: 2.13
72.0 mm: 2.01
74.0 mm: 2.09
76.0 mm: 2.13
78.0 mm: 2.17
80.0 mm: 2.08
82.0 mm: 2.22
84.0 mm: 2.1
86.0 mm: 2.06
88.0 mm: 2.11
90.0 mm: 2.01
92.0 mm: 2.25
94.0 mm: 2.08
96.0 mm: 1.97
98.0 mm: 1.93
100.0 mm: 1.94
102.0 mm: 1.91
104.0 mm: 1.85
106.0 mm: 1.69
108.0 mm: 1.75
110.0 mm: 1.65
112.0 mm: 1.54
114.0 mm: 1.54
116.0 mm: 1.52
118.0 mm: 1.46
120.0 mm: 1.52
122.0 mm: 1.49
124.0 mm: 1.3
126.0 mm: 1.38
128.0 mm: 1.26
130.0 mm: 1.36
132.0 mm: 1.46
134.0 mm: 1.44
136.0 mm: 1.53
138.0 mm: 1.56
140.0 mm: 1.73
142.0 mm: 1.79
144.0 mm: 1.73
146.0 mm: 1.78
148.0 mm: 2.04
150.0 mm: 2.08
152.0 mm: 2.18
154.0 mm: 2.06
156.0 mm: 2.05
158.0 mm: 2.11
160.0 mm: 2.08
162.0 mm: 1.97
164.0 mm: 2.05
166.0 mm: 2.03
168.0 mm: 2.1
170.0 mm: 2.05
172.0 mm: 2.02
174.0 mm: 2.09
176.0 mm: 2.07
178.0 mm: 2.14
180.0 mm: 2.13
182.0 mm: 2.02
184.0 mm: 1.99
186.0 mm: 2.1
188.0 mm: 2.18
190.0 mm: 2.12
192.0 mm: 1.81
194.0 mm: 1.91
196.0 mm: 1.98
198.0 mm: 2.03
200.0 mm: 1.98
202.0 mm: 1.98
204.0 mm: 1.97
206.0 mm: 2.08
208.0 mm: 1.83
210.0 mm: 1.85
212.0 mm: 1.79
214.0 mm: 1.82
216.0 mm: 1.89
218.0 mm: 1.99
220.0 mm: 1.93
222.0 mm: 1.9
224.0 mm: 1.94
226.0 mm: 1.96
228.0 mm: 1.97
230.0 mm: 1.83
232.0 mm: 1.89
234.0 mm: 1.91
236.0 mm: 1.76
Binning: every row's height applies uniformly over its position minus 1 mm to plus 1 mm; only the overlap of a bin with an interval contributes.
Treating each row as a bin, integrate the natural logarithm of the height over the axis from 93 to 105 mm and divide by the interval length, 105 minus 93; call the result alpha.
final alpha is 0.67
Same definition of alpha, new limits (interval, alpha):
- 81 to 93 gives 0.75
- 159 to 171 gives 0.72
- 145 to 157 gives 0.71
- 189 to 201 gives 0.68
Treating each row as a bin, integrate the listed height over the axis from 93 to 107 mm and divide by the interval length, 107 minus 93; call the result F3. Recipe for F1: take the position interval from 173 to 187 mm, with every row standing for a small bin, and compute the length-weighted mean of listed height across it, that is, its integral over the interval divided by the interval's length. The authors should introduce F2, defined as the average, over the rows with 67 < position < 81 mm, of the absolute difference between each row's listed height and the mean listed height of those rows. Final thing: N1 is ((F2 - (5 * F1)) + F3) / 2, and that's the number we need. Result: -4.21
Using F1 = 2.08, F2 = 0.05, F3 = 1.91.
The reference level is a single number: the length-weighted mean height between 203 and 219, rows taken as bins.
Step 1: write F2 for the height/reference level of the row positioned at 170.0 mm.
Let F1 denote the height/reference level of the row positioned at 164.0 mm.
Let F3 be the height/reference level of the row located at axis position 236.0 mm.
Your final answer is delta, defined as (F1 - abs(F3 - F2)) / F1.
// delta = 0.859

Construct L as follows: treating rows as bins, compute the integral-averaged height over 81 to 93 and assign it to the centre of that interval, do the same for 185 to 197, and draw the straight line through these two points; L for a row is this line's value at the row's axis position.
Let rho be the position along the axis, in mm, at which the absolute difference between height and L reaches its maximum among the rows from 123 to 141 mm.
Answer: 128.0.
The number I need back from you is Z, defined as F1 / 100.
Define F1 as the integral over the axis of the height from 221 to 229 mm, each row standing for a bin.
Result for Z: 0.155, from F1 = 15.5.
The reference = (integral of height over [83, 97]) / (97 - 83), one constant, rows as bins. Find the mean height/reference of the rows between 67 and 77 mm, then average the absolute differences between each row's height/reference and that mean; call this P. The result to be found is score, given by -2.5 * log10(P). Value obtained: 3.93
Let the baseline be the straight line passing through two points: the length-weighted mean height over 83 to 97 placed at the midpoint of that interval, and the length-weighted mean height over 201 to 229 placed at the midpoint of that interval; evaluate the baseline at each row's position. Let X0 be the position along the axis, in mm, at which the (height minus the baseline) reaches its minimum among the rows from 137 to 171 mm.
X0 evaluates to 138.0 mm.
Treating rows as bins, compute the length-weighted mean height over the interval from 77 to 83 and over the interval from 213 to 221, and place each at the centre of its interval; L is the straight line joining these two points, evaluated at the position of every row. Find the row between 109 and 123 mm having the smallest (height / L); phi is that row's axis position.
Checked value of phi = 118.0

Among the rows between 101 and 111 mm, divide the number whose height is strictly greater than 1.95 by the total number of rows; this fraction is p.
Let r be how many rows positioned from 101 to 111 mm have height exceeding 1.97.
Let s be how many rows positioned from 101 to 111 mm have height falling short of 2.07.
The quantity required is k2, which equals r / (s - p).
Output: 0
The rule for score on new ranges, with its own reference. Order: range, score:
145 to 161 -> 3.70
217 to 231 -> 4.34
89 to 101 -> 3.41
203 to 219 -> 3.50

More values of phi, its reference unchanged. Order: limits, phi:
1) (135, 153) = 136.0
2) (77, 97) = 96.0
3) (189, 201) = 192.0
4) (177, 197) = 192.0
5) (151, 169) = 162.0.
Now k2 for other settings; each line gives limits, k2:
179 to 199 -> 2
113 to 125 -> 0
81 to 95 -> 7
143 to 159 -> 1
